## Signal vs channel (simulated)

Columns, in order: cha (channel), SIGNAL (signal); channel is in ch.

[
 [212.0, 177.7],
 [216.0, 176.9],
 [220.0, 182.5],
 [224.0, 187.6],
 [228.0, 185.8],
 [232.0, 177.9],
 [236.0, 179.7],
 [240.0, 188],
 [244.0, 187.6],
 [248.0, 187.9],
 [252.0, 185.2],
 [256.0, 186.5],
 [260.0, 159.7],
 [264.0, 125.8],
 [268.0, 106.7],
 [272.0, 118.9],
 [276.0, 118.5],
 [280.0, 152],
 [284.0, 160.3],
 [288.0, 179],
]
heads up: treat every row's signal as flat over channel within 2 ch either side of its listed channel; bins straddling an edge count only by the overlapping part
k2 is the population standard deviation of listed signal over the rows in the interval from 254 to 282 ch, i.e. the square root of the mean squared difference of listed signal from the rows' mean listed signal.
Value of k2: 26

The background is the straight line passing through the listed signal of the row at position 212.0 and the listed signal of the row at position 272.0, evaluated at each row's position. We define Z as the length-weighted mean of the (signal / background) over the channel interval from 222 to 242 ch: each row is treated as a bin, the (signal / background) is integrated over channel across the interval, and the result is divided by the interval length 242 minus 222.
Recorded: 1.16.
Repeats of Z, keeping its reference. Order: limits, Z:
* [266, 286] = 1.15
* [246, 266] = 1.25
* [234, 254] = 1.27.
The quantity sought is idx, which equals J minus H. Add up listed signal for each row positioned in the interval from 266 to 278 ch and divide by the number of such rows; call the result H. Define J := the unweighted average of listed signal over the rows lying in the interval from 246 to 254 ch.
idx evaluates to 72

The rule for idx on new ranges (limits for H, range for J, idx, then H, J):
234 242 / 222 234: 0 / 184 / 184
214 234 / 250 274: -35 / 182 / 147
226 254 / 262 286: -54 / 185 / 130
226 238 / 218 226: 4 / 181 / 185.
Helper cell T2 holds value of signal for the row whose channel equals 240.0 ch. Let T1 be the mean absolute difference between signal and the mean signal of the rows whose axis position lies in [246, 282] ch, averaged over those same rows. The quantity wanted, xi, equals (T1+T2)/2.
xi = 108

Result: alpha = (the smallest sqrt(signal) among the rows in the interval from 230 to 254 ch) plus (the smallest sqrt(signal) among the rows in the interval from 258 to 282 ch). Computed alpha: 23.7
